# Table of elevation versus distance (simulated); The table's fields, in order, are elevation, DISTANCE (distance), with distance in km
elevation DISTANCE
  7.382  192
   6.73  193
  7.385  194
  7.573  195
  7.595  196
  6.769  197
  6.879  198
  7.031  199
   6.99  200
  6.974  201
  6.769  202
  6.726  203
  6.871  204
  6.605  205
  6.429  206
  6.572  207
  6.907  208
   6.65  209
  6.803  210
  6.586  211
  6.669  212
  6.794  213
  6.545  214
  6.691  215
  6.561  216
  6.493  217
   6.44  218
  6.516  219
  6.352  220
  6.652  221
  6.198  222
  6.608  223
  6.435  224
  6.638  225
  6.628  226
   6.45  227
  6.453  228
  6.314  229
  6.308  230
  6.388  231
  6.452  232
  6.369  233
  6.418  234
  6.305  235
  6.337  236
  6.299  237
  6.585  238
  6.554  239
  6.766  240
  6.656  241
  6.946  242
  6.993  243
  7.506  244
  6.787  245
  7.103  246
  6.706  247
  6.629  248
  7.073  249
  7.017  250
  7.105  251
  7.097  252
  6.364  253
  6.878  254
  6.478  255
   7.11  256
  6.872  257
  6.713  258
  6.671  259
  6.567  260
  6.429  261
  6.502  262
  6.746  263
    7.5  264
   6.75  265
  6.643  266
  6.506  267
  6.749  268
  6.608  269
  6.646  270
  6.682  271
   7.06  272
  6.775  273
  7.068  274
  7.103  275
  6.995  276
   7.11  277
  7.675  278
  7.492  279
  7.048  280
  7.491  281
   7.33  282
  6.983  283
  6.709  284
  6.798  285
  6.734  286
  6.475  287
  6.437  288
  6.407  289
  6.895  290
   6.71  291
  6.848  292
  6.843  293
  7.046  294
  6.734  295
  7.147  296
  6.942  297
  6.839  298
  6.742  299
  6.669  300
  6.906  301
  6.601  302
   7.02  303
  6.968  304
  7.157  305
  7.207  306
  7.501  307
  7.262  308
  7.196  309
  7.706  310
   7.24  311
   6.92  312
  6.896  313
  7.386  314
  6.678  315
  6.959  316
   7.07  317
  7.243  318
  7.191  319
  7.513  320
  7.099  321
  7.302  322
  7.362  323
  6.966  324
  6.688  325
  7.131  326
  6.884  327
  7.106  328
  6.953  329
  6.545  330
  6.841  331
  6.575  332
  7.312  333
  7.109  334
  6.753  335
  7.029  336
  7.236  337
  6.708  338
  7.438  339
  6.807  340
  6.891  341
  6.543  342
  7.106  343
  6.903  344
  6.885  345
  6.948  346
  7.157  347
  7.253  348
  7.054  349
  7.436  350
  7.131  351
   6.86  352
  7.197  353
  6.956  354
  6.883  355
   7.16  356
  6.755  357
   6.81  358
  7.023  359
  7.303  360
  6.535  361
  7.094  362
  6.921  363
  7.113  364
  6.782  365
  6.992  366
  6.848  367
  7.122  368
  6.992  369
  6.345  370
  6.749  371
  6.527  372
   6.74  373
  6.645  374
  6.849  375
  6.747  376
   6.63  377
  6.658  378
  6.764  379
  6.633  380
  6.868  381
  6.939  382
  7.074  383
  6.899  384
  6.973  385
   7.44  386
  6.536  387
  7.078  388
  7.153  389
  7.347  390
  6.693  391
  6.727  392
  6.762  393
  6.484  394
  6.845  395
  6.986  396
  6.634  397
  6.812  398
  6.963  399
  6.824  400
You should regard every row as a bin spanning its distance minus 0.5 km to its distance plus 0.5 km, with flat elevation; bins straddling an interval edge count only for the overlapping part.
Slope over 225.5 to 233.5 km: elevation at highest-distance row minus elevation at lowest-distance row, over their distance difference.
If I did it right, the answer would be -0.04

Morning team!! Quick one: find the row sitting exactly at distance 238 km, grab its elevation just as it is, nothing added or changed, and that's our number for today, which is 6.585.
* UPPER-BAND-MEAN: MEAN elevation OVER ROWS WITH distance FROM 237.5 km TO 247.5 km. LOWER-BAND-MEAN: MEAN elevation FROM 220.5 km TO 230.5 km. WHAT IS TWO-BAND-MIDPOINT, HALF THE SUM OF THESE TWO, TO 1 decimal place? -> 6.7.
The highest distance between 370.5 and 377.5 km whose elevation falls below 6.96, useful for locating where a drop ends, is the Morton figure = 377 km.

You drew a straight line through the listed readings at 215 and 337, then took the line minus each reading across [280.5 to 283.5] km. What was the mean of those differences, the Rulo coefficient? -0.3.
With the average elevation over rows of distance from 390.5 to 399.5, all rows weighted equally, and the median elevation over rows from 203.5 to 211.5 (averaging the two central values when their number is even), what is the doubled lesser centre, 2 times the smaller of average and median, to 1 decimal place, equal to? 13.3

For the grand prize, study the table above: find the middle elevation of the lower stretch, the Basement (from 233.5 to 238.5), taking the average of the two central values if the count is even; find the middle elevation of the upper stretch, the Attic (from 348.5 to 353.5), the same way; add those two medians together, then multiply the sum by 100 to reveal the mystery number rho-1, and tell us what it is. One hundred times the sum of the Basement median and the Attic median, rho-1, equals 1347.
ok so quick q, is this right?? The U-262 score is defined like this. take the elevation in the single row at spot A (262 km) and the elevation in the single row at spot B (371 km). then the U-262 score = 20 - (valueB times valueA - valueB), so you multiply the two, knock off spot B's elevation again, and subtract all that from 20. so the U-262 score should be -17.1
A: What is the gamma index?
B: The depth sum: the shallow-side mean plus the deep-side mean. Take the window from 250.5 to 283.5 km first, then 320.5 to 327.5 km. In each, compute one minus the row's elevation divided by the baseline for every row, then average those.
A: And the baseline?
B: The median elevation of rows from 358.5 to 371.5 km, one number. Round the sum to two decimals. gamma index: 0.00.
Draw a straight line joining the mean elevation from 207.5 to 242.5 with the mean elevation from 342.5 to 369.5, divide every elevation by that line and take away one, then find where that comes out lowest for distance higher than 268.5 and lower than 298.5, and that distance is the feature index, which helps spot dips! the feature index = 289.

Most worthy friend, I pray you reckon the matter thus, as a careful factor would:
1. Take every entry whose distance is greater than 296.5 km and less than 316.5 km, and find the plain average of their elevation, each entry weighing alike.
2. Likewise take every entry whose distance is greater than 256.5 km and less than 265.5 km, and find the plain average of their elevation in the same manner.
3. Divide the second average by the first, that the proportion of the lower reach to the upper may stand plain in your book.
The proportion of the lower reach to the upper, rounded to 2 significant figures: 0.96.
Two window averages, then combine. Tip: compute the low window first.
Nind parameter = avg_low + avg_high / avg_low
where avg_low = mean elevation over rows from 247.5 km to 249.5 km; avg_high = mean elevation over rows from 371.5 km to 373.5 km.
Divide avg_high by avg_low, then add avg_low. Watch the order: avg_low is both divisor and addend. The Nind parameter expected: 7.82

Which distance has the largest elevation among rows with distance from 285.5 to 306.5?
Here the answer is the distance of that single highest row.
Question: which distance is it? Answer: 306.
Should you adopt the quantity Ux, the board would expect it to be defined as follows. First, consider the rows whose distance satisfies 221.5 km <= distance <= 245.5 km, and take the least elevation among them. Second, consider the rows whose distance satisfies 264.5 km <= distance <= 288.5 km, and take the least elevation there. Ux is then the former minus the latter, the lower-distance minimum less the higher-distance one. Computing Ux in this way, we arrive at -0.24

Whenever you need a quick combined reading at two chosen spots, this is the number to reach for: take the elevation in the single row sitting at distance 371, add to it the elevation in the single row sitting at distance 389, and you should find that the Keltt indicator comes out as 13.9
